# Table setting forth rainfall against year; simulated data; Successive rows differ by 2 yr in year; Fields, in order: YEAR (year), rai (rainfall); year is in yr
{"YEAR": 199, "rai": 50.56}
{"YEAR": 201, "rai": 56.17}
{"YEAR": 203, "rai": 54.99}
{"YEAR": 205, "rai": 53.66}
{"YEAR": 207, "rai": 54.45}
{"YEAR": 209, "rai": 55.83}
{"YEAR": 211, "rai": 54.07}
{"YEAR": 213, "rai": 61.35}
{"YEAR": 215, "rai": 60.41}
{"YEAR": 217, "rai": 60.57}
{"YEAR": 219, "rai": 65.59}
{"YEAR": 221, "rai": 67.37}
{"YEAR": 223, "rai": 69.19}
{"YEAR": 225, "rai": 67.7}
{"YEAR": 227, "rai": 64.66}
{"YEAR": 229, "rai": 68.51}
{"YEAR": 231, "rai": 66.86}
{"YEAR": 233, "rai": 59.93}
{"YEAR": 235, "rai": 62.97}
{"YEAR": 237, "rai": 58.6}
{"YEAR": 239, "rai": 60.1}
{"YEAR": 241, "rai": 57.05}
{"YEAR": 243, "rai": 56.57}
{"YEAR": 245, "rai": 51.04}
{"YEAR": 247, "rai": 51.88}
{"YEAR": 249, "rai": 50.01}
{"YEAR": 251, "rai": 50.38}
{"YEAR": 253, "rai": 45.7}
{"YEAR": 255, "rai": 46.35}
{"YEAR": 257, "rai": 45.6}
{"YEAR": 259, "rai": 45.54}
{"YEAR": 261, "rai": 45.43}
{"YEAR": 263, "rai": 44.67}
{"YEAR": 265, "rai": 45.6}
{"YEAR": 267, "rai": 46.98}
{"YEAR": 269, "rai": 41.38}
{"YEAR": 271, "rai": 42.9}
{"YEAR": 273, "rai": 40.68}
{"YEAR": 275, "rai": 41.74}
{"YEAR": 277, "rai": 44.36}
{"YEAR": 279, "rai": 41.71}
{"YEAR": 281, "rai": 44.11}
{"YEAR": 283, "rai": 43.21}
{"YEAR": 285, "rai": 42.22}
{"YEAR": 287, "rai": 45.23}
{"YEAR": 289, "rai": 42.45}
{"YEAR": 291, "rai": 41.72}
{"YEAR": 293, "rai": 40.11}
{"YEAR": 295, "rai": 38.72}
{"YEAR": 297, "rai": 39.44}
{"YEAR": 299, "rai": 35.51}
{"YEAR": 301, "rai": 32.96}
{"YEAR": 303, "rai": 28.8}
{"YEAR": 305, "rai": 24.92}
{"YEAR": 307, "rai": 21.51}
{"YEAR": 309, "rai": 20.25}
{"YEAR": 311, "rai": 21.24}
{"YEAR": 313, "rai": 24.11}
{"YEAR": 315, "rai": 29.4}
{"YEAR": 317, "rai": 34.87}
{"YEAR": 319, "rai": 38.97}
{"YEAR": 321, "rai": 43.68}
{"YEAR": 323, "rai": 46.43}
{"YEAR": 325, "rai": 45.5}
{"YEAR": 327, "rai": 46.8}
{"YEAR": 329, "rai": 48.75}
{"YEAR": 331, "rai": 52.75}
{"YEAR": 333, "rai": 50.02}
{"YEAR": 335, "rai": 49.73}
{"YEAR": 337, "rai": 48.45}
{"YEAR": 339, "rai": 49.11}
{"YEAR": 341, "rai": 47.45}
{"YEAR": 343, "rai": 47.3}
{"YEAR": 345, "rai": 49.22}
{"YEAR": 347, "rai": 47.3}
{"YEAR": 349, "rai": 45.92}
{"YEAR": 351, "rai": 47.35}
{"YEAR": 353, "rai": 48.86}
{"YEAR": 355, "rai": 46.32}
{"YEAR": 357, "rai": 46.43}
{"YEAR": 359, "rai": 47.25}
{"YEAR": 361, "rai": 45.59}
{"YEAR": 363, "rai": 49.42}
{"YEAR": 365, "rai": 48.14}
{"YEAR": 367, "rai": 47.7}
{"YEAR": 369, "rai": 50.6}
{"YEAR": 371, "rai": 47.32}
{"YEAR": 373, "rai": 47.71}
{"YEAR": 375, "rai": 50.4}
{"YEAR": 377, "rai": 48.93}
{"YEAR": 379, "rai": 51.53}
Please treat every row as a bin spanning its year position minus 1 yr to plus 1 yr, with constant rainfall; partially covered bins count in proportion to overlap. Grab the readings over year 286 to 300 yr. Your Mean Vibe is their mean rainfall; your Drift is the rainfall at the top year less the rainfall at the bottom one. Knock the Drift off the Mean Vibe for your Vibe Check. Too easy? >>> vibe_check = 50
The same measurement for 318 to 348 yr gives 39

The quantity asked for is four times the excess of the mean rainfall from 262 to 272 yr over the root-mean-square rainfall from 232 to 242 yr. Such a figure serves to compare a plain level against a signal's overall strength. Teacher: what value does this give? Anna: -62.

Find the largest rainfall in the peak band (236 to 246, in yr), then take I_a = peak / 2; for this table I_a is 30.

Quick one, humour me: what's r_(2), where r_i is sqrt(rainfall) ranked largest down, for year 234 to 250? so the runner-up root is 7.8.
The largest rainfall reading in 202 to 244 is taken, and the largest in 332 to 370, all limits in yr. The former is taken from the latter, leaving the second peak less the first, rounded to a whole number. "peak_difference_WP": -19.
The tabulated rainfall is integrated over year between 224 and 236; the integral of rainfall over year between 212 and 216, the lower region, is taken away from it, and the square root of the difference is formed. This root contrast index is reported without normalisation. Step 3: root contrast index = 23.2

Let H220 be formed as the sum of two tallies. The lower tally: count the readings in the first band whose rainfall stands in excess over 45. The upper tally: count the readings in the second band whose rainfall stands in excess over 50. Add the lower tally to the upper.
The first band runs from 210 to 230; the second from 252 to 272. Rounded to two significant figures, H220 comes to 10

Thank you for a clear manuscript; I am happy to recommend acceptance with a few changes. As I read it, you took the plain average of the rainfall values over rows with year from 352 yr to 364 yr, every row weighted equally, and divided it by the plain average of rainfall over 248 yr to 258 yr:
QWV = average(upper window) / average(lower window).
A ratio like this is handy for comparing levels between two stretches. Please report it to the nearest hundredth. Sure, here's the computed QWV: 0.99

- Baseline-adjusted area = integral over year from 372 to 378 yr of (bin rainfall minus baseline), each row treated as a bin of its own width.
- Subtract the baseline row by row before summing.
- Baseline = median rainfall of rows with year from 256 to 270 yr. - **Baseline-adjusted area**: 21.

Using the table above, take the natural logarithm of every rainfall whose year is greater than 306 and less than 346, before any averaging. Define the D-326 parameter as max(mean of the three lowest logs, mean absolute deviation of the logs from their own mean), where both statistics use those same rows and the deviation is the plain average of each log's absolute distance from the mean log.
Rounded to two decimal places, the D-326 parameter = 3.04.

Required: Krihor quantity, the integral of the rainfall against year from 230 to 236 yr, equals 380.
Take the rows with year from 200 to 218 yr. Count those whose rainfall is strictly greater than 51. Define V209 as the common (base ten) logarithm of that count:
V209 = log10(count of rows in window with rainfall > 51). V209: 0.95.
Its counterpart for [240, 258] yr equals 0.60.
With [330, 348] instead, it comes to 0.00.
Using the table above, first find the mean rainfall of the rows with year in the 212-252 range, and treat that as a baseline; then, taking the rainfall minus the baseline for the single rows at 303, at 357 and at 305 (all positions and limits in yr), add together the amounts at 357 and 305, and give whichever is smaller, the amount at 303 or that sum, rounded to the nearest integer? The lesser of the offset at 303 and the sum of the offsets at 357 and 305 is -50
